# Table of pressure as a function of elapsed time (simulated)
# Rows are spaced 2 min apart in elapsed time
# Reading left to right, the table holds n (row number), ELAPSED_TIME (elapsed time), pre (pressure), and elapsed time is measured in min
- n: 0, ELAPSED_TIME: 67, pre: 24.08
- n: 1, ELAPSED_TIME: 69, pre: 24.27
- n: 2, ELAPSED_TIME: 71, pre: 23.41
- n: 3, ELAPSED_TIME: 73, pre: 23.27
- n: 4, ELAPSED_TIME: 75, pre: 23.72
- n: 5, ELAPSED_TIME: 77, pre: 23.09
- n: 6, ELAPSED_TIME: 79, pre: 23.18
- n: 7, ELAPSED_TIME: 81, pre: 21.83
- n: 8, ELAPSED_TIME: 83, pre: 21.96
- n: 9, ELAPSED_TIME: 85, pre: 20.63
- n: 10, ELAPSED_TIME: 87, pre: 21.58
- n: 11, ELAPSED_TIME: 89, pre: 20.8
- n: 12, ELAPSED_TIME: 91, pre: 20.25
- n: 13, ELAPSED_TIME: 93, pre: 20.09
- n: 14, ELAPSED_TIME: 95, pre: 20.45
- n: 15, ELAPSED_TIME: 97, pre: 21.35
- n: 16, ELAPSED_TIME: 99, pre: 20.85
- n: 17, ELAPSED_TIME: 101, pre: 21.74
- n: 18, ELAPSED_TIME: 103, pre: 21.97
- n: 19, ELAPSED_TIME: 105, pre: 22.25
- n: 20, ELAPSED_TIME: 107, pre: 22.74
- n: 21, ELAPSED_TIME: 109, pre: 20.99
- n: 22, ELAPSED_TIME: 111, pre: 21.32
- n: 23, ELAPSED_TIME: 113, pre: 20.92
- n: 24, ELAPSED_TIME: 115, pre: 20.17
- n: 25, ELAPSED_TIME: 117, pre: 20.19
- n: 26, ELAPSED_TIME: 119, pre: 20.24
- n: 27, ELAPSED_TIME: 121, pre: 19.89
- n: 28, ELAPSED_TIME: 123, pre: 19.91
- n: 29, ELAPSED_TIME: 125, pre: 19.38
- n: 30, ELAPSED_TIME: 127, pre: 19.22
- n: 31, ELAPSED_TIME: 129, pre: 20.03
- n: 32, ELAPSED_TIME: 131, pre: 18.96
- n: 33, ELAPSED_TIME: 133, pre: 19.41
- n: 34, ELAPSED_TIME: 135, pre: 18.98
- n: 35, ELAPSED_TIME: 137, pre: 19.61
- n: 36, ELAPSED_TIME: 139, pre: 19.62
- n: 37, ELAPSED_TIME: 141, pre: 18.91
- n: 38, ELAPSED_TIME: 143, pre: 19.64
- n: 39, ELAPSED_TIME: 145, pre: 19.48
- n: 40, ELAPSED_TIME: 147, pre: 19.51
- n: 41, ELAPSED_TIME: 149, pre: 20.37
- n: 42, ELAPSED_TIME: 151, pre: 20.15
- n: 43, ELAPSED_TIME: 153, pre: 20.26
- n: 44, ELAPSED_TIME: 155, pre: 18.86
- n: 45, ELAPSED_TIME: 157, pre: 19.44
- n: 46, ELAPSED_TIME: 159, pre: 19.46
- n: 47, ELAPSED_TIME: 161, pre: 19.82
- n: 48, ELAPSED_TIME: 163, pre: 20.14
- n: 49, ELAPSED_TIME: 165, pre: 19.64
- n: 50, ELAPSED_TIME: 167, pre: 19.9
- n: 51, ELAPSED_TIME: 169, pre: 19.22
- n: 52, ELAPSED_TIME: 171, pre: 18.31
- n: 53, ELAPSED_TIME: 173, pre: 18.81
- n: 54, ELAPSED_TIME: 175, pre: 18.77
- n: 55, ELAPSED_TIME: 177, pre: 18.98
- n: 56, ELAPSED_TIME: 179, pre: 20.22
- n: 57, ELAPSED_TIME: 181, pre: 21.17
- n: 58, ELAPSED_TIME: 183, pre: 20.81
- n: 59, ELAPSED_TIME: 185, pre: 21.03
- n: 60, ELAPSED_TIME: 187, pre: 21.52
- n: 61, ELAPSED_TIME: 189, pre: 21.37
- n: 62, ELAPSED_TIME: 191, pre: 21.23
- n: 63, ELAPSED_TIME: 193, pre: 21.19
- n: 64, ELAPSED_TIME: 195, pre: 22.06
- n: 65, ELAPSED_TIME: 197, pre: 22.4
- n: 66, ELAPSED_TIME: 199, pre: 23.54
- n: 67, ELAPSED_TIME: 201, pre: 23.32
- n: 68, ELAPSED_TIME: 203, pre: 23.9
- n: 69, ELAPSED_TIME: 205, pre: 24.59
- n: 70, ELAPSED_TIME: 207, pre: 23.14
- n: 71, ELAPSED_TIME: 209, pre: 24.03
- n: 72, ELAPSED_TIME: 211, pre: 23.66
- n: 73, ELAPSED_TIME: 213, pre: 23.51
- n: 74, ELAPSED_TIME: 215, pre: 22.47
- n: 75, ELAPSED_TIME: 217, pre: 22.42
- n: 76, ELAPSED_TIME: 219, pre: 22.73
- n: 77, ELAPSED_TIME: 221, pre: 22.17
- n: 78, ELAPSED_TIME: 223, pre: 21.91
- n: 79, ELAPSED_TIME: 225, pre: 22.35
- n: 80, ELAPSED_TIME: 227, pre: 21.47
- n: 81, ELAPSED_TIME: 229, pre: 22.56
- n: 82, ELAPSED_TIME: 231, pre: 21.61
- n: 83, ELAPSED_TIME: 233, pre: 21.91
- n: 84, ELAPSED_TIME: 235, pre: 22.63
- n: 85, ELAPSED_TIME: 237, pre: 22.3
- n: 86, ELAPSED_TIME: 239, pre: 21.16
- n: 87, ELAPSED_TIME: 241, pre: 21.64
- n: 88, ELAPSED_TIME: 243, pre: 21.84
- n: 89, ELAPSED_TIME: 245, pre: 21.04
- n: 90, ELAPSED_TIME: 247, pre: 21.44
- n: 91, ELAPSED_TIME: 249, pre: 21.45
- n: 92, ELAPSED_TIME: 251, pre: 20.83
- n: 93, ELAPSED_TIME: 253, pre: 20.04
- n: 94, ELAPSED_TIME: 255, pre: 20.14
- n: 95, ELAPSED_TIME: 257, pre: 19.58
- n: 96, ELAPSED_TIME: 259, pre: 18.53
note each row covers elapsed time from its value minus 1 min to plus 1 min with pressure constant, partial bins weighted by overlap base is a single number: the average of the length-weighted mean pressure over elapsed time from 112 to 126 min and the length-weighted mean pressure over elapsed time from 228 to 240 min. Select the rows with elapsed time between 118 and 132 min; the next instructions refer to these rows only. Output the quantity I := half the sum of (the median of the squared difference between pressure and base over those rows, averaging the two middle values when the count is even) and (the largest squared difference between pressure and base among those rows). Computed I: 2.9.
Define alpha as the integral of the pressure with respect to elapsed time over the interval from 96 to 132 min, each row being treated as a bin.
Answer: 744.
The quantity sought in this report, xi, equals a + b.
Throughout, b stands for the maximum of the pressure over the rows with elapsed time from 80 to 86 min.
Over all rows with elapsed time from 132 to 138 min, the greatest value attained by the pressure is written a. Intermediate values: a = 19.61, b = 21.96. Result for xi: 41.6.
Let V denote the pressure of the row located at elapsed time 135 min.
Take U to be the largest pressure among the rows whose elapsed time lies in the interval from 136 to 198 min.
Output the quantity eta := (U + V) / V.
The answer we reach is 2.18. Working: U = 22.4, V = 18.98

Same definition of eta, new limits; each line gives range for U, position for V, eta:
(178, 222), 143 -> 2.25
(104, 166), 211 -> 1.96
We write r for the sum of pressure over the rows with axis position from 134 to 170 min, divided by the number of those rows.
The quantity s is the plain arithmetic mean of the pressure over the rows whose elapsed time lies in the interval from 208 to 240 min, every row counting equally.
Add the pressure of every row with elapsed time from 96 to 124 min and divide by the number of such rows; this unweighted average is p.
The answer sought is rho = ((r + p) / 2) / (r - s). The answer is -7.2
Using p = 21.0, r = 19.6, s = 22.4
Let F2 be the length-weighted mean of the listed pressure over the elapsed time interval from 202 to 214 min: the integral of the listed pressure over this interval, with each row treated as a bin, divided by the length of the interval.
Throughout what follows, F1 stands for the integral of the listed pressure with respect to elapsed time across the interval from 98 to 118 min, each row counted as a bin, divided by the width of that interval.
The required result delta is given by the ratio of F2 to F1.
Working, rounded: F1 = 21.3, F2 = 23.8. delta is 1.12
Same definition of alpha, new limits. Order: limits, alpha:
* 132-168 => 706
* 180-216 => 810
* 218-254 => 782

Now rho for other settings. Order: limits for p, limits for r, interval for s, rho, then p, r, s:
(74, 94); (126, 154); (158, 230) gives -10.8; 21.7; 19.6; 21.5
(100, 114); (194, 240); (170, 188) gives 8.1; 21.7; 22.7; 20.0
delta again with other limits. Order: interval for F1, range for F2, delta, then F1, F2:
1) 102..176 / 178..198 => 1.07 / 19.9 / 21.3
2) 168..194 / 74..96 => 1.07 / 20.2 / 21.6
